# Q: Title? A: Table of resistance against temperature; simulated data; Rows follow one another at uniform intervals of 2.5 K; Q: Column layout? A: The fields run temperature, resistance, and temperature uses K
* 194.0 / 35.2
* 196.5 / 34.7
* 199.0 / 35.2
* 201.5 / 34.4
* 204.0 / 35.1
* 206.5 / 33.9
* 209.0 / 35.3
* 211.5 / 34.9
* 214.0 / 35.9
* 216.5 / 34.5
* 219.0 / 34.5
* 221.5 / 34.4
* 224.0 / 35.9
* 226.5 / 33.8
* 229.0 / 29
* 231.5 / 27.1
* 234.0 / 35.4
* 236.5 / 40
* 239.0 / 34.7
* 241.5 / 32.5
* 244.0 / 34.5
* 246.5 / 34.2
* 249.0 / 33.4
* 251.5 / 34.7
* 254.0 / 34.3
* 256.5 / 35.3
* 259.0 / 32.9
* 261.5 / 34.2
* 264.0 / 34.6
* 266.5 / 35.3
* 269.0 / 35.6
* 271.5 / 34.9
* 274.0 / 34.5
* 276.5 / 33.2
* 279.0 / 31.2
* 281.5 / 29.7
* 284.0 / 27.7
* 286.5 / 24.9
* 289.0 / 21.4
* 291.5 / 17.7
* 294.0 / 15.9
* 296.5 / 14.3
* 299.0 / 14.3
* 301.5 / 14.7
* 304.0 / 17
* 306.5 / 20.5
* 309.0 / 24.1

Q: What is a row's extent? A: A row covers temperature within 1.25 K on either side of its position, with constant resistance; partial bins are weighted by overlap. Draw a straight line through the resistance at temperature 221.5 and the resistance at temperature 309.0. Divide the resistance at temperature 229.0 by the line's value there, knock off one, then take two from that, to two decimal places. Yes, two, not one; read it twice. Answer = -2.13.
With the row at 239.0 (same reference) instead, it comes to -1.93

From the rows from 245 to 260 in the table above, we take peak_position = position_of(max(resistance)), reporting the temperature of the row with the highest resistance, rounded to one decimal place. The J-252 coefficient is 256.5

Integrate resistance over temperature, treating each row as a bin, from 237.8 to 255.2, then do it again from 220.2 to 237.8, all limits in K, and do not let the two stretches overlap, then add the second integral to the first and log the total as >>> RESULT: 1185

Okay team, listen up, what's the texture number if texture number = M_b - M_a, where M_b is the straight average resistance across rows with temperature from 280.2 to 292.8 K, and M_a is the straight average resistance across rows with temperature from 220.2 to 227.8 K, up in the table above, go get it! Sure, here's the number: -10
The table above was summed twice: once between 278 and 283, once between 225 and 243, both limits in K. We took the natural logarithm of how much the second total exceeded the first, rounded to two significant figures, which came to 5.1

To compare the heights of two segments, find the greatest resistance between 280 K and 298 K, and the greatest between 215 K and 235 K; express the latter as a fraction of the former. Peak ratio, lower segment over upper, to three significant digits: 1.21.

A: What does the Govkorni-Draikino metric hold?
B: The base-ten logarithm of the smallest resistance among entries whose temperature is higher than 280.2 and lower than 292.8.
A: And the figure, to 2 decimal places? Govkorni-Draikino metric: 1.25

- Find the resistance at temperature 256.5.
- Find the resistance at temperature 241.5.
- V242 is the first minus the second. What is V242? 3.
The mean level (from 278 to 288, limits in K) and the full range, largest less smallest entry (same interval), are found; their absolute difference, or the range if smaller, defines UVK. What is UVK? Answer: 6.3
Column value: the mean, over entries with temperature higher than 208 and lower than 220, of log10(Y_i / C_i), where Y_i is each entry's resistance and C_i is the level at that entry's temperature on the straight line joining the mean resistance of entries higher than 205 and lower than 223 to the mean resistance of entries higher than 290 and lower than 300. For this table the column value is 0.00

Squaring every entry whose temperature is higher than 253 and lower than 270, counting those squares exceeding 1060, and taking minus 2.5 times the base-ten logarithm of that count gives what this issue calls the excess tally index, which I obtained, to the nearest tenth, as -2.1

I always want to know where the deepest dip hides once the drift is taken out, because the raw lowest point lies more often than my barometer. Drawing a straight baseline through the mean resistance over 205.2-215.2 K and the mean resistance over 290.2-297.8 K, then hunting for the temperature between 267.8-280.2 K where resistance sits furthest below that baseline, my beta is 279.0 K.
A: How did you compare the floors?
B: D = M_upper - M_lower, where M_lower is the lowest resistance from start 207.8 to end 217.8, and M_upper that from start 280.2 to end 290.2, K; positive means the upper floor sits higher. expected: -13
